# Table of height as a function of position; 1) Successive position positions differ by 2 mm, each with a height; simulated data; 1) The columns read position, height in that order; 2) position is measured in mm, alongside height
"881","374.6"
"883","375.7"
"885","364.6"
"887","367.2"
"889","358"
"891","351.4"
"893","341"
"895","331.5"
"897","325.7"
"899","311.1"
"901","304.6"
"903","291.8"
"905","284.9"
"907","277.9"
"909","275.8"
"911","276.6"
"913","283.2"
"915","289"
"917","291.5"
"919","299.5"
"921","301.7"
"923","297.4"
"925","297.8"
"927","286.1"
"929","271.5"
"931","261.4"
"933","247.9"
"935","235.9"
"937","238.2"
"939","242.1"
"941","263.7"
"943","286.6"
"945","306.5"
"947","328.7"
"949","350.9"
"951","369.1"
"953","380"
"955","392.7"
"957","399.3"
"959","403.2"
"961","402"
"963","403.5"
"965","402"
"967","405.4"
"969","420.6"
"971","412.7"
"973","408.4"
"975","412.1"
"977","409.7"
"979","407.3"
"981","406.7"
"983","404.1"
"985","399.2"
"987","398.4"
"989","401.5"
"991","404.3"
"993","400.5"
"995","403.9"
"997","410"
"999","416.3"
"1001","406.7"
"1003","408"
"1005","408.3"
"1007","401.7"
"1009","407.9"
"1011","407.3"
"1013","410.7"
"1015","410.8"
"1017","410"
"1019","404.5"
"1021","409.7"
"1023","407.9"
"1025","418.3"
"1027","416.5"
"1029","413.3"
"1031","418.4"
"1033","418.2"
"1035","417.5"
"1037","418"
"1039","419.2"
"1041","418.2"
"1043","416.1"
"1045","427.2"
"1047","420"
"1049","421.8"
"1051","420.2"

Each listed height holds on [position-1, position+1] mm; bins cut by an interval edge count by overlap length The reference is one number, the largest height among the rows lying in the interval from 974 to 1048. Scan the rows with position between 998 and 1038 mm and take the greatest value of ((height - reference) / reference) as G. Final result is -0.021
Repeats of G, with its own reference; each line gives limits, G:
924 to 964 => -0.055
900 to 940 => -0.287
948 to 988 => -0.015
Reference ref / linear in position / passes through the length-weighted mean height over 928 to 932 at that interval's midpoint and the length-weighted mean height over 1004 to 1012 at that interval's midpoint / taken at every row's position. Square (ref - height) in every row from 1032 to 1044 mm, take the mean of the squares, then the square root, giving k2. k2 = 43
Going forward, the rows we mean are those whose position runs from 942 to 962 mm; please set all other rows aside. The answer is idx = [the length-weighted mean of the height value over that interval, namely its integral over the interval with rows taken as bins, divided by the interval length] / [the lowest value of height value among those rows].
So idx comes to 1.26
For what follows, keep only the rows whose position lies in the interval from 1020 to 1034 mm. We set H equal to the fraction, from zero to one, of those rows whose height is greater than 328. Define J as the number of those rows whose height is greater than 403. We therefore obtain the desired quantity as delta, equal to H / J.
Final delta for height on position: 0.14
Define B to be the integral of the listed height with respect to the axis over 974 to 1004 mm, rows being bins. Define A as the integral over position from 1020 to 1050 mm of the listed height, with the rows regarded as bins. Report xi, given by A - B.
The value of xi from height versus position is 343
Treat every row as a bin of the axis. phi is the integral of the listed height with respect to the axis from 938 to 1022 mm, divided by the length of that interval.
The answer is 389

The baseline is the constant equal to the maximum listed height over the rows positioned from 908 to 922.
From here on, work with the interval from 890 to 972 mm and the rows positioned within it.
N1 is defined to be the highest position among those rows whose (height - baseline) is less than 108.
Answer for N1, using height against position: 967 mm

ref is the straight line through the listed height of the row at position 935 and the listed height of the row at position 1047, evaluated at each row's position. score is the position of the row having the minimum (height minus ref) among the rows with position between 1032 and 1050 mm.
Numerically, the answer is 1049 mm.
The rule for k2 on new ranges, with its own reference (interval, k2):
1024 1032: 26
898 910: 74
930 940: 33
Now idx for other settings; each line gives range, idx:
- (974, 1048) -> 1.03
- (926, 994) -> 1.52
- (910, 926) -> 1.06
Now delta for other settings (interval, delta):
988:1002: 0.20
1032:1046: 0.14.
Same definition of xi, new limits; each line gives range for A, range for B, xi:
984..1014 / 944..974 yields 599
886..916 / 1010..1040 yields -3061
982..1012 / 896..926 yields 3339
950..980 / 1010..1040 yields -345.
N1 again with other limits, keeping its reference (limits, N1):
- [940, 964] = 963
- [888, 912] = 911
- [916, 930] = 929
